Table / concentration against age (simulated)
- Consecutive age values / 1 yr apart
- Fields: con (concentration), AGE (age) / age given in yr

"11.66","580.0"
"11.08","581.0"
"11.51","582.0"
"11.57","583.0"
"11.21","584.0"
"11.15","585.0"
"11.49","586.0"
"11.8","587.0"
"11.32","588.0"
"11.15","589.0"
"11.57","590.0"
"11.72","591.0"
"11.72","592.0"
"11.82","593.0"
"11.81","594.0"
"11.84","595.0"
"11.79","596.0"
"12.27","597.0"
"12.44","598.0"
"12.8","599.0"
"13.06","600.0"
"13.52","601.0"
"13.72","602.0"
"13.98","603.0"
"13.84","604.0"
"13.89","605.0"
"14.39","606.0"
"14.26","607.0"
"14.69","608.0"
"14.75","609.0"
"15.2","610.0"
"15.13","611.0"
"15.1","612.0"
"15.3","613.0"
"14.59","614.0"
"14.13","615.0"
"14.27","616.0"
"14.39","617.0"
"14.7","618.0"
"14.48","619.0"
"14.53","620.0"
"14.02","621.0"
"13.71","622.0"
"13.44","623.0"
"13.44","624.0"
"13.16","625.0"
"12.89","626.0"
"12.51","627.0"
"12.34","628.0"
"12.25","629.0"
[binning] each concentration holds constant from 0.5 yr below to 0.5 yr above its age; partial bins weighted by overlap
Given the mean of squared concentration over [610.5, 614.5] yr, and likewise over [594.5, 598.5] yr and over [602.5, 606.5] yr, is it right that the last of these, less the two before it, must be -175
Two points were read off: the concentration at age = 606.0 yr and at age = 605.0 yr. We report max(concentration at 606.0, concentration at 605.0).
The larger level 14.4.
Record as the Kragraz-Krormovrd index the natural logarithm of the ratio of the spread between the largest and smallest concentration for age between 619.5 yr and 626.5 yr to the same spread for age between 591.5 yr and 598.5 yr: 0.8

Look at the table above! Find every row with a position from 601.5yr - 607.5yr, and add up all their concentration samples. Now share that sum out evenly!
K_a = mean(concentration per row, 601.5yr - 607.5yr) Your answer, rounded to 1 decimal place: 14.0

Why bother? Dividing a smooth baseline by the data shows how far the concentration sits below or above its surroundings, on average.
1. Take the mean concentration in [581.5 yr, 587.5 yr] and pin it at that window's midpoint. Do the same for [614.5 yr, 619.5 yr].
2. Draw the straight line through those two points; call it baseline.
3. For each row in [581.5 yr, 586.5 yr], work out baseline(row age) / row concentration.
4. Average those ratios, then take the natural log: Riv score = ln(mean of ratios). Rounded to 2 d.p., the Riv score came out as 0.00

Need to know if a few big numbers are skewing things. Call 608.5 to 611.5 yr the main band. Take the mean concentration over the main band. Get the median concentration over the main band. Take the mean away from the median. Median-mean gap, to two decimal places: 0.10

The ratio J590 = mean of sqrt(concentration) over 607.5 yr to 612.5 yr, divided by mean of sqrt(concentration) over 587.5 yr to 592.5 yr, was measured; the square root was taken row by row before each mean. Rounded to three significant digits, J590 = 1.14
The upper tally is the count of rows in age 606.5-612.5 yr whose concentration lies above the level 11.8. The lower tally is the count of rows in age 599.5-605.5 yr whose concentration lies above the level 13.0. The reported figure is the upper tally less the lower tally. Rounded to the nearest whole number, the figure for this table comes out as 0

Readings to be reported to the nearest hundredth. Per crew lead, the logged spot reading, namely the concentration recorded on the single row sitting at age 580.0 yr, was 11.66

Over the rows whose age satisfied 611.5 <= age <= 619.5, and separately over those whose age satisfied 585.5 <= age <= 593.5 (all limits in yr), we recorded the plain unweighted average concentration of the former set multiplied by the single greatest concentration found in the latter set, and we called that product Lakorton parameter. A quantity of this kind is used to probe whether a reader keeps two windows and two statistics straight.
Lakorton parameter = 173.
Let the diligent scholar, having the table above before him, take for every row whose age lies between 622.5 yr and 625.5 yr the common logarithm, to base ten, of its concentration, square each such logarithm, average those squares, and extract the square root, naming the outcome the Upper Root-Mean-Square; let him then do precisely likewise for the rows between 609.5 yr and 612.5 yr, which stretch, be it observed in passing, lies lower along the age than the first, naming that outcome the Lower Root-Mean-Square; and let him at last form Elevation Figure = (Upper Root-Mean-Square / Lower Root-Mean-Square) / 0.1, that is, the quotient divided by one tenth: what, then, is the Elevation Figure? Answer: 9.5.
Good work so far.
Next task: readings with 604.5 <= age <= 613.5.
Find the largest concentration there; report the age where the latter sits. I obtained 613.0 yr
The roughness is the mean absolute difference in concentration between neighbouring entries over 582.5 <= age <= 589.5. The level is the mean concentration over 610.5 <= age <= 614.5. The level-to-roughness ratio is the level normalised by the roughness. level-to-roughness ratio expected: 52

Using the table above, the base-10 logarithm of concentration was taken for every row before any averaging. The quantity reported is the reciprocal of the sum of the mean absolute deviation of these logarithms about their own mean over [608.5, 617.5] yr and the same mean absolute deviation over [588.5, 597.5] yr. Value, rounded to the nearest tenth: 56.5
